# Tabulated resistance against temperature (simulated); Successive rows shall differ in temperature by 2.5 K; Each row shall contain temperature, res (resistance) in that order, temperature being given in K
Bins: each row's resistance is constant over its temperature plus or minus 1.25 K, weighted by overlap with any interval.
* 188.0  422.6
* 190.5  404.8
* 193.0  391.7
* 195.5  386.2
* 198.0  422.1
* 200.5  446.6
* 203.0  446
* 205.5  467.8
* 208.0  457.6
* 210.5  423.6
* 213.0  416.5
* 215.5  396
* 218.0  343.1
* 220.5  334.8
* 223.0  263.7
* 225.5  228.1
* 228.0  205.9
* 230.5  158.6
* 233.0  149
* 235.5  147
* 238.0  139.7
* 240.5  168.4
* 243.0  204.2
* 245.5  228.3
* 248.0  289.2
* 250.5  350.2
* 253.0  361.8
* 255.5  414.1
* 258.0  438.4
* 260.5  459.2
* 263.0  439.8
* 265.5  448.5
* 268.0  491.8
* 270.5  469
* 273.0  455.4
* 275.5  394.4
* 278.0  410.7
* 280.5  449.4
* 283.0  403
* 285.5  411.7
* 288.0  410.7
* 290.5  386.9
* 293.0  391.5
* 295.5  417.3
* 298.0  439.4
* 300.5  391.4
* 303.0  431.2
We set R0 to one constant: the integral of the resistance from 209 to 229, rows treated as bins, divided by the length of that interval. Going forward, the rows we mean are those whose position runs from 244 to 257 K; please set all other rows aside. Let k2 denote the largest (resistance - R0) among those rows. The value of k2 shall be 84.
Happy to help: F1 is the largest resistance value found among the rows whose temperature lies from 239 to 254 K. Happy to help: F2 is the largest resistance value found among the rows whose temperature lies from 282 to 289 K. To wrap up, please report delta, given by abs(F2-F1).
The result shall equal 50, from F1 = 361.8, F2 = 411.7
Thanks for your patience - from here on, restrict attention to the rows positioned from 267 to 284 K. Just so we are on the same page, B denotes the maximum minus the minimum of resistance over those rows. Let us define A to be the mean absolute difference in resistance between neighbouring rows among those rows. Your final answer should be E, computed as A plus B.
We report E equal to 131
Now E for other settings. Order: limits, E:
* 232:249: 176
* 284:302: 73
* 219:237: 219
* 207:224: 226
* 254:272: 101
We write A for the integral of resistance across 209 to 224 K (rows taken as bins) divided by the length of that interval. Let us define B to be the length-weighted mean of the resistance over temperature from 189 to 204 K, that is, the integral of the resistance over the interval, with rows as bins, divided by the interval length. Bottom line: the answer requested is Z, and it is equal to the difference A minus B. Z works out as -50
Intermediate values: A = 366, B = 416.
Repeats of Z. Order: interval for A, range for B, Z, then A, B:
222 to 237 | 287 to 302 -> -217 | 190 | 407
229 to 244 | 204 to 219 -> -258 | 161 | 419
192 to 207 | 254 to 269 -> -19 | 428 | 446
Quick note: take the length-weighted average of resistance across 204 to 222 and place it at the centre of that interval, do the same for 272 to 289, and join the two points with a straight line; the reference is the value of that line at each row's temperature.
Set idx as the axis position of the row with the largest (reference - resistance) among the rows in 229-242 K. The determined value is 238.0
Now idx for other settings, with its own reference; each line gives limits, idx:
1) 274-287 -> 275.5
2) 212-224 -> 223.0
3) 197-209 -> 198.0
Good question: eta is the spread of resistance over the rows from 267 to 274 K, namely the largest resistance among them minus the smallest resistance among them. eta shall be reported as 36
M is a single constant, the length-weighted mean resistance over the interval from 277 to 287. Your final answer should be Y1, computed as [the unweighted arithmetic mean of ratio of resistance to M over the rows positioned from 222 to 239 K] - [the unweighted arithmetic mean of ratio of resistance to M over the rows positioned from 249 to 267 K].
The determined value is -0.6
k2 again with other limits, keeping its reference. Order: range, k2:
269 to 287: 139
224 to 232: -102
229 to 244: -125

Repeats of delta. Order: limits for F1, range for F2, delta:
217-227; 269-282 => 126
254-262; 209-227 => 36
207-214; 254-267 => 2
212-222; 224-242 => 188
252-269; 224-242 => 264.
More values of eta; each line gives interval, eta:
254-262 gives 45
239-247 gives 60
